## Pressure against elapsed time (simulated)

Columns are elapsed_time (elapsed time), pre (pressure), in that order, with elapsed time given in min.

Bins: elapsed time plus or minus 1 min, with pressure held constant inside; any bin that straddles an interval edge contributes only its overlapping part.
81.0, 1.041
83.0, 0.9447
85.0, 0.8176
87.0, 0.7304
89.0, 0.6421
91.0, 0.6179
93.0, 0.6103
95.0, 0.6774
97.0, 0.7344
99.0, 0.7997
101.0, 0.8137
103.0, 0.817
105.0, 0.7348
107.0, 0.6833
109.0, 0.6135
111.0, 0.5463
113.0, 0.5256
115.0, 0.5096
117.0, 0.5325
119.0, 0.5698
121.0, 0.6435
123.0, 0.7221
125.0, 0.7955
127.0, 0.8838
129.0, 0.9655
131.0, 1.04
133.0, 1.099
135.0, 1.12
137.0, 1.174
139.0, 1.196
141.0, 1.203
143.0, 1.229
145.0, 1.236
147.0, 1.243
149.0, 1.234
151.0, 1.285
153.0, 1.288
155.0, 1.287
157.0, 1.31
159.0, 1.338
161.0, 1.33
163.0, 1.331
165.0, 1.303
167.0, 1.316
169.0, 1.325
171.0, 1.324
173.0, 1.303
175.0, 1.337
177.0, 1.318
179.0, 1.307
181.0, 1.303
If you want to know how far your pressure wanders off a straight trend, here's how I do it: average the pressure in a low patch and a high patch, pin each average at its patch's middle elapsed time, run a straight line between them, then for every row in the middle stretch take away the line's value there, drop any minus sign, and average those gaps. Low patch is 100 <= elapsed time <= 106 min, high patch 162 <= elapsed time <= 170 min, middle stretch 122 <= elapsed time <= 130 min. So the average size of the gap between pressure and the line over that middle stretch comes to 0.14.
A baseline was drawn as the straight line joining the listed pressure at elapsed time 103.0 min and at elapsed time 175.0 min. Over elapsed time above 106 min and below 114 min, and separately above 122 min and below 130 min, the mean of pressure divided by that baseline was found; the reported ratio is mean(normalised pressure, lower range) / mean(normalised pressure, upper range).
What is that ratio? 0.80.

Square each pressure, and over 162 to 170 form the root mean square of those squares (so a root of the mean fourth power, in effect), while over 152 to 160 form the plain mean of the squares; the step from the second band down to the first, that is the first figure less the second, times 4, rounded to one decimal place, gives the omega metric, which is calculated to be 0.1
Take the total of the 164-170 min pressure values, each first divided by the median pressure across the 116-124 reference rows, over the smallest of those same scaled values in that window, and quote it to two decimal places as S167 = 3.03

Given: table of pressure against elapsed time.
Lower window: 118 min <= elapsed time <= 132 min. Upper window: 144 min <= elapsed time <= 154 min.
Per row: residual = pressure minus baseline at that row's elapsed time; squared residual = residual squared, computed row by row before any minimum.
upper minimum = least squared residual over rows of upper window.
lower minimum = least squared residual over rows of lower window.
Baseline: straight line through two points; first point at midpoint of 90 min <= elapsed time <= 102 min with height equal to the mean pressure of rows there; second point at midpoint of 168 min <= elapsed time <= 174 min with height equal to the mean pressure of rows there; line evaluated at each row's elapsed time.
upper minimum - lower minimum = 0.009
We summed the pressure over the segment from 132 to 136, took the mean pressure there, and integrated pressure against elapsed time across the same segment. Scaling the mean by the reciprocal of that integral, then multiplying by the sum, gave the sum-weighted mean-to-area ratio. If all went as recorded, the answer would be 0.55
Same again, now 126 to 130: 0.46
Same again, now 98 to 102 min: 0.40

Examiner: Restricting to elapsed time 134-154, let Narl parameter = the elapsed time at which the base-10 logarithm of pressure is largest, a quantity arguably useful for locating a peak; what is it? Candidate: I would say 153.0 min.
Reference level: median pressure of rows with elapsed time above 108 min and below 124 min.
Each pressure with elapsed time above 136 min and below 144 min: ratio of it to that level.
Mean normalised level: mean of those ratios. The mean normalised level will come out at 2.2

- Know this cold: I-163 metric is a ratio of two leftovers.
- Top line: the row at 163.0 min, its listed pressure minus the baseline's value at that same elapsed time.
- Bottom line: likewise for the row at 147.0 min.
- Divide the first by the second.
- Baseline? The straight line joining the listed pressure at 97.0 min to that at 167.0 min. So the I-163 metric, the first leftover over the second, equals 0.5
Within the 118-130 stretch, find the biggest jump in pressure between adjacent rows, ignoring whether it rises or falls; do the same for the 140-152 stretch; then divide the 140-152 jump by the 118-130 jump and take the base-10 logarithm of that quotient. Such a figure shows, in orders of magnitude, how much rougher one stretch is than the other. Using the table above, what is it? -0.24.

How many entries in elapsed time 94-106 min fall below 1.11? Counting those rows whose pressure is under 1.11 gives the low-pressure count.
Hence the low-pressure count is 6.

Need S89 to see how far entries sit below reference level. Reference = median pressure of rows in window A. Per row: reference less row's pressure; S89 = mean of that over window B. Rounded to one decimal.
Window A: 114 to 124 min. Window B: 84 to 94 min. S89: -0.1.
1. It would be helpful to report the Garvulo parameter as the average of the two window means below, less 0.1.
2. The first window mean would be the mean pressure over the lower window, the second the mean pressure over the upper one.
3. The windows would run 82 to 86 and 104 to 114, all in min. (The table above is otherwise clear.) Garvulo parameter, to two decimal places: 0.65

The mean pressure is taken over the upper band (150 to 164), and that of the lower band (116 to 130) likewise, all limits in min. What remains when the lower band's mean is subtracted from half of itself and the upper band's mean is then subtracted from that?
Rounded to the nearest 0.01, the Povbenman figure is -1.68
